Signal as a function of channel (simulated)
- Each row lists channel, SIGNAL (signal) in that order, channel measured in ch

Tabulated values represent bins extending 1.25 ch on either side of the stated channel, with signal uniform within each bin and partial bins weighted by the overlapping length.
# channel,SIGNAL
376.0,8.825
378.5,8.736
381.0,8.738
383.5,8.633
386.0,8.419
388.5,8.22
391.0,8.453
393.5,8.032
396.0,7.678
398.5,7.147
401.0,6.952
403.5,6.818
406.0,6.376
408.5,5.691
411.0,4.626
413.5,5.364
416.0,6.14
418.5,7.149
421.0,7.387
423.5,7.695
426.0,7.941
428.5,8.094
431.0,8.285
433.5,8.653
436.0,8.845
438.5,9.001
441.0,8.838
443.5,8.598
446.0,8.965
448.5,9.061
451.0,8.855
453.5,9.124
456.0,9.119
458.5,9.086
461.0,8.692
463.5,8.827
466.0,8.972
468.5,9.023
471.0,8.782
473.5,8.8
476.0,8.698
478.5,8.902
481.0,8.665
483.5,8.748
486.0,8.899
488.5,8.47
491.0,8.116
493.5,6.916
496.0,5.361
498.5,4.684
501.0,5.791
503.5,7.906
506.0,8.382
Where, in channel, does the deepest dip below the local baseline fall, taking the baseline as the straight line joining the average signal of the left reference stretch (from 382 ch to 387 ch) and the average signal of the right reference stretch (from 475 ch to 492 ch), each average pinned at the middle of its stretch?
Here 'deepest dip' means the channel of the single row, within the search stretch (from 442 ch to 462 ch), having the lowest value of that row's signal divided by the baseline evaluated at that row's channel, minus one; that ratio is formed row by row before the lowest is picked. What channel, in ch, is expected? 443.5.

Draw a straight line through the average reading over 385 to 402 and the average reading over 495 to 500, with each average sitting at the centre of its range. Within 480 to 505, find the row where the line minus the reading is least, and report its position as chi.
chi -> 486.0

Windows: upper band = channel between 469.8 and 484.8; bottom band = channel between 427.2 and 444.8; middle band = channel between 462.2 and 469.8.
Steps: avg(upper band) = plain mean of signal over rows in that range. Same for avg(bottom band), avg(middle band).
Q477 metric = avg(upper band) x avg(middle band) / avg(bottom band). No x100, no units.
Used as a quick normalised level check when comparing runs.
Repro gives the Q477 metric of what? 9.1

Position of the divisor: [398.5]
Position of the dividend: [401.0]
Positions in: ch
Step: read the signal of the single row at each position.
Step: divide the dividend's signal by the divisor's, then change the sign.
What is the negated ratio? -0.97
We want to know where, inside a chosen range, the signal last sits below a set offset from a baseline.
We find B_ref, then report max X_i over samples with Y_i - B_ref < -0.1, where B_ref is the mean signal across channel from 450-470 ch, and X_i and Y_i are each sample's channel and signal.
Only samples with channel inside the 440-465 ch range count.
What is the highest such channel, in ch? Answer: 463.5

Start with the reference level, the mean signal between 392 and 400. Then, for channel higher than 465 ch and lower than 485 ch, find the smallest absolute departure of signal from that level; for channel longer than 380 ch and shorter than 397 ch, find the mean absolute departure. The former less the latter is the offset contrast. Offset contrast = 0.4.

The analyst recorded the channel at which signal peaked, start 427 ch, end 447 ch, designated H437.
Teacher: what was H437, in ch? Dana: 438.5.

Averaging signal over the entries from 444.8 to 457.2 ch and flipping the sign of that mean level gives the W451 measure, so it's -9.02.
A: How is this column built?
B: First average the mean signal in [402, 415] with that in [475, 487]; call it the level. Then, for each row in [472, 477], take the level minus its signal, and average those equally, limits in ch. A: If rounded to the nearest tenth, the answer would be -1.5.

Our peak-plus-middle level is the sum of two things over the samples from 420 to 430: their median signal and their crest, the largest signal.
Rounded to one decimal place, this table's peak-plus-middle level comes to 15.9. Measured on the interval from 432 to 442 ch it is 17.8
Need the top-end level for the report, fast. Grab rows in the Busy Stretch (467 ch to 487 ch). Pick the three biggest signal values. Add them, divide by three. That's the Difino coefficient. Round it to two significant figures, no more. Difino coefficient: 8.9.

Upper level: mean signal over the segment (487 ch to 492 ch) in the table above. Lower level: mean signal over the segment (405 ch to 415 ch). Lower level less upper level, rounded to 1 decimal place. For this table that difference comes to -2.8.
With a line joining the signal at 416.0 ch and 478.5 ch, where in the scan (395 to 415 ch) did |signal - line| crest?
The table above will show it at 396.0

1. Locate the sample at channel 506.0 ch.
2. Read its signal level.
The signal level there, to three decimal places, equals 8.382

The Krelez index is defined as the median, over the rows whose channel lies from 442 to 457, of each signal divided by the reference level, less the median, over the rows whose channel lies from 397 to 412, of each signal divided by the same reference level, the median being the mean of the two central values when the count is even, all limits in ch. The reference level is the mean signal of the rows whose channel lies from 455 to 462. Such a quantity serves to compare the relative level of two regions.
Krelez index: 0.27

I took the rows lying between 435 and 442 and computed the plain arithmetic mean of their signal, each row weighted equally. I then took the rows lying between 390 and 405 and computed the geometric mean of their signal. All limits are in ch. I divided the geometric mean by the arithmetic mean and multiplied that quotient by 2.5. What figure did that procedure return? 2.1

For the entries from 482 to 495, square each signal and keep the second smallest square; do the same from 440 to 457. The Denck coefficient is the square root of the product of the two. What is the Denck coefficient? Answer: 71.7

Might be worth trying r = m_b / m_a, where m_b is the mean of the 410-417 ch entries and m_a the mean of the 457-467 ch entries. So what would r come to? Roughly 0.60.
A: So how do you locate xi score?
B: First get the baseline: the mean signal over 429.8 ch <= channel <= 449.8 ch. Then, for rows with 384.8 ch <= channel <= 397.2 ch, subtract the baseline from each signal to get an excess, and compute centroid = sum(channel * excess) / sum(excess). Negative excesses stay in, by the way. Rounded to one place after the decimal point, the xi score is 392.3 ch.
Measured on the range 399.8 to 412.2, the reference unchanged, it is 407.1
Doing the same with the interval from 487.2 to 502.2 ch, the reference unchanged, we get 497.1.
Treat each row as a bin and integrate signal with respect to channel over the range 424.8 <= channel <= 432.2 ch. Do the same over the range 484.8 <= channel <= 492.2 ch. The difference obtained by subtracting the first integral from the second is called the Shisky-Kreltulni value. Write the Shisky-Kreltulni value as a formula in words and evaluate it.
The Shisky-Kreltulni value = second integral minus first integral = 3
